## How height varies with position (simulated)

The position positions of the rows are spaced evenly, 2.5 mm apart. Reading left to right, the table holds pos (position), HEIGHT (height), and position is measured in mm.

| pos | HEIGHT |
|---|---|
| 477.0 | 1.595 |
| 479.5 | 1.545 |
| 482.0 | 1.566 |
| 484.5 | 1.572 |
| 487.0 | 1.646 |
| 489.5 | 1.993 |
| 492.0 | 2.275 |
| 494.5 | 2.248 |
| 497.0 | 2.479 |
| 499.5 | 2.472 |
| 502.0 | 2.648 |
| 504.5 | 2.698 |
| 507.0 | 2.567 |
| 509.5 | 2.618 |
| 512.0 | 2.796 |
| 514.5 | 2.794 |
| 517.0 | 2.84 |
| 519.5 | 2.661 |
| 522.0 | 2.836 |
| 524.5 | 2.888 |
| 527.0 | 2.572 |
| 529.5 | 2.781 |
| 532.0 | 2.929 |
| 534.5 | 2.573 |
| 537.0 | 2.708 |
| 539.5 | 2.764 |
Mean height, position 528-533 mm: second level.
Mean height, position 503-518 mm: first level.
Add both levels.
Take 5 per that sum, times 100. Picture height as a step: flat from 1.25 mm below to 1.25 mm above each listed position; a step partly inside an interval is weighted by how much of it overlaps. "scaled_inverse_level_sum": 90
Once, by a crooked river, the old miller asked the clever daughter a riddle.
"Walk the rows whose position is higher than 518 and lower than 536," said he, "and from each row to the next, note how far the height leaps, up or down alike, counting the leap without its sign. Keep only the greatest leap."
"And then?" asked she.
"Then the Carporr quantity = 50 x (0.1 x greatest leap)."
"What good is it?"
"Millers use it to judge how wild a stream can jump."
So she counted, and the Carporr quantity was 1.78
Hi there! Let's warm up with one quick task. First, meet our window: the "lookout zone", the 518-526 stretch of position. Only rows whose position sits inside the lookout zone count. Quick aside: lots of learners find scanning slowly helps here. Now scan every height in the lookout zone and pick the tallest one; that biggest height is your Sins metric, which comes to 2.888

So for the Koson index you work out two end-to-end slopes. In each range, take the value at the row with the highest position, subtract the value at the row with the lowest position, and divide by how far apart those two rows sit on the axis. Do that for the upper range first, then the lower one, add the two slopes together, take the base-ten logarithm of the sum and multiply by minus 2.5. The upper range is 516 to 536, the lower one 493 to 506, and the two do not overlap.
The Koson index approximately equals 3.8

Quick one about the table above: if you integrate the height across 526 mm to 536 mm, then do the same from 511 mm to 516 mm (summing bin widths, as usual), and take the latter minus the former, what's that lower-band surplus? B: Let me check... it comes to -13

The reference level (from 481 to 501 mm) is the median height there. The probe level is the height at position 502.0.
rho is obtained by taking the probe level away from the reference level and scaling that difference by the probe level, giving -0.20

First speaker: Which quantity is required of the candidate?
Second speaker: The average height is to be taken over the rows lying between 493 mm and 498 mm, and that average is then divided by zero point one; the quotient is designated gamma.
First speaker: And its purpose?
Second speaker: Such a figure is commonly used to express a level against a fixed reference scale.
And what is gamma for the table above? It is 24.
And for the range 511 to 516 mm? 28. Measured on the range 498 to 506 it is 26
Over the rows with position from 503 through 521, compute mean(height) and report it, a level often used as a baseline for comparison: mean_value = 2.71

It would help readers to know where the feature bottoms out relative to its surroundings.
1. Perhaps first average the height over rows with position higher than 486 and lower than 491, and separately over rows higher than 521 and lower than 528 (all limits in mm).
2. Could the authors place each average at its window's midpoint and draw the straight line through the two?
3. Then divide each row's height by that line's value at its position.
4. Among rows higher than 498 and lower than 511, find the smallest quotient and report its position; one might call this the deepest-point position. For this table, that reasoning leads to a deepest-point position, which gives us 509.5 mm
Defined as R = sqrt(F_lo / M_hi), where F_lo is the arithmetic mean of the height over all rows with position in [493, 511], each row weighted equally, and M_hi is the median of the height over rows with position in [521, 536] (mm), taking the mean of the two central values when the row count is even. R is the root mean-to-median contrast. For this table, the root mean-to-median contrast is 0.95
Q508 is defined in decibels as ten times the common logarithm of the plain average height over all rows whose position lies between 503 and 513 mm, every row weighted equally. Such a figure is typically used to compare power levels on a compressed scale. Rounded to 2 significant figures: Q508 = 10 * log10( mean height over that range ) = 4.3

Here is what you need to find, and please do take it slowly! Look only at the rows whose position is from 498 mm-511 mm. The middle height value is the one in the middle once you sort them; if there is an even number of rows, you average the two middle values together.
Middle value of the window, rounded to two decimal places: 2.62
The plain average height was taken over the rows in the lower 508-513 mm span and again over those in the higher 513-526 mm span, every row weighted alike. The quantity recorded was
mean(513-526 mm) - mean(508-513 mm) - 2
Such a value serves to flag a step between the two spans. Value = -1.90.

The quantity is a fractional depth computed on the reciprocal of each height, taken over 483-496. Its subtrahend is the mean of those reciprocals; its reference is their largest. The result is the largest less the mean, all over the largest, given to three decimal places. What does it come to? 0.173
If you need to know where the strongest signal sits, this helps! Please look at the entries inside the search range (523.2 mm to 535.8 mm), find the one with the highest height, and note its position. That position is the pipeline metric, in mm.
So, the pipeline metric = 532.0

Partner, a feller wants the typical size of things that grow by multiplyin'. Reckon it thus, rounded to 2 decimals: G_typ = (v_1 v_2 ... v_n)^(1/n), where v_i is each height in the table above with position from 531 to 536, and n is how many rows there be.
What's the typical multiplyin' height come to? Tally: 2.75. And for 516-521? 2.75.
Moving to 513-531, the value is 2.77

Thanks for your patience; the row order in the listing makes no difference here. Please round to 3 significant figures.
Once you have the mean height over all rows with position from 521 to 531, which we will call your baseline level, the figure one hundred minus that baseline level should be 97.2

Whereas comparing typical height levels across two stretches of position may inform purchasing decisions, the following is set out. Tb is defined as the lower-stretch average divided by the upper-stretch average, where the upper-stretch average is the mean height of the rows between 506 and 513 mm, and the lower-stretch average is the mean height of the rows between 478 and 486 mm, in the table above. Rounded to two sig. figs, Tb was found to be 0.59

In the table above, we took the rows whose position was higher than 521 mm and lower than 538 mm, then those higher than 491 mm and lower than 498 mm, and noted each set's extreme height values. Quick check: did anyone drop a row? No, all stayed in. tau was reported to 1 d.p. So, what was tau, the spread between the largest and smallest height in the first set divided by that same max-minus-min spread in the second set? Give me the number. 1.5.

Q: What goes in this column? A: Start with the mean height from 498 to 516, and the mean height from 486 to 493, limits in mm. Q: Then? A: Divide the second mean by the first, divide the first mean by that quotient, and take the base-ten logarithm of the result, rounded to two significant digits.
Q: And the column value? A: 0.55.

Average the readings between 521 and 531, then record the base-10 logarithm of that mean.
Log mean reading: 0.44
